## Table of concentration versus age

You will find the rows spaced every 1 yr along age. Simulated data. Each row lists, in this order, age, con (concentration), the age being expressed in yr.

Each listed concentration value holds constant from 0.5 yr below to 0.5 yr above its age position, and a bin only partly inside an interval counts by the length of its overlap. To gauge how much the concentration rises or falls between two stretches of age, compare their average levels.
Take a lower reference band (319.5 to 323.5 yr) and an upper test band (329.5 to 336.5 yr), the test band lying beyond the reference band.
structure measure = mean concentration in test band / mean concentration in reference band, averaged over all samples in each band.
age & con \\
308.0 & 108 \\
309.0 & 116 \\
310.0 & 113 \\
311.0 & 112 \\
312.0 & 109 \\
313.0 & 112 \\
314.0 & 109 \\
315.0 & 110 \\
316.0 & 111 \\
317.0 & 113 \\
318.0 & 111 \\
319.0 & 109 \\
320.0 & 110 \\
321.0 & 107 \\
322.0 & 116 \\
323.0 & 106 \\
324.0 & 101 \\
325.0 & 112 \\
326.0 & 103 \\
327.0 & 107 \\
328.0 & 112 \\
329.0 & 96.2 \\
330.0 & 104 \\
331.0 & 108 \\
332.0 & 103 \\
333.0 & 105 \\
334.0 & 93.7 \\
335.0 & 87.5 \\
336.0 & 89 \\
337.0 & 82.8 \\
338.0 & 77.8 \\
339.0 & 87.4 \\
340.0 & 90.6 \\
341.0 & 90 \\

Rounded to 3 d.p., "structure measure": 0.898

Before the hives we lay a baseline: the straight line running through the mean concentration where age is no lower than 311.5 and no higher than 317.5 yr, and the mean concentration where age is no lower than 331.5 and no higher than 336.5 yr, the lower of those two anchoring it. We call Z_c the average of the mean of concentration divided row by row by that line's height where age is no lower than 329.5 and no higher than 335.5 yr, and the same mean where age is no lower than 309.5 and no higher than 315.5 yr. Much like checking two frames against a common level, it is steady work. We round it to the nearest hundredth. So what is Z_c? 1.01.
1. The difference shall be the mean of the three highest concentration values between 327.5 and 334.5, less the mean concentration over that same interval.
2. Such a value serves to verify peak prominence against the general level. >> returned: 5.2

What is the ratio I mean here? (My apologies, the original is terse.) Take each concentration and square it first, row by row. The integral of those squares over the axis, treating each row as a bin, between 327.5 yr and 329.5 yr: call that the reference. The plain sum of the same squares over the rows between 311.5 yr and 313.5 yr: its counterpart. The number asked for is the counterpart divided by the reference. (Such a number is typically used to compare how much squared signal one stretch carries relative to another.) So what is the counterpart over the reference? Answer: 1.12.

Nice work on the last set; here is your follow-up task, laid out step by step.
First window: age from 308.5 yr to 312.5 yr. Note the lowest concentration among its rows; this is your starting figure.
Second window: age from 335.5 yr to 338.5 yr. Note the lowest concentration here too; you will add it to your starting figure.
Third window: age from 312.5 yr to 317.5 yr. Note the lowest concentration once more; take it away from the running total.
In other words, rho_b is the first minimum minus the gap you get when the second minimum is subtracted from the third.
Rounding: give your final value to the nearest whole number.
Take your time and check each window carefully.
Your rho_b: 78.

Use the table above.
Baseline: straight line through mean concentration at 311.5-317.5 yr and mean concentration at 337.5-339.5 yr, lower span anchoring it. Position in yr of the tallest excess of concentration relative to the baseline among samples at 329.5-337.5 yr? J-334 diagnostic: 331.0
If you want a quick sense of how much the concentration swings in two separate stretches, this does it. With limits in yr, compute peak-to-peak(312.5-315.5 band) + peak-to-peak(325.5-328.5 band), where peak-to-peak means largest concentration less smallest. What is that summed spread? 12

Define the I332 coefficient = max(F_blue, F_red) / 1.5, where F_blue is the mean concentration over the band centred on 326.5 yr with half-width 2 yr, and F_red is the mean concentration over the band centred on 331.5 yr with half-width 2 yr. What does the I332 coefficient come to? 72.3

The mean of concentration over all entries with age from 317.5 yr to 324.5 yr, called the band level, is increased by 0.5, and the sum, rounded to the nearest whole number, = 109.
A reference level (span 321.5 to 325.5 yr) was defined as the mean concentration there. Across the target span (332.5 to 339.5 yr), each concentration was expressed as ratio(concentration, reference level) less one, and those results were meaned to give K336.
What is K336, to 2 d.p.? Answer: -0.18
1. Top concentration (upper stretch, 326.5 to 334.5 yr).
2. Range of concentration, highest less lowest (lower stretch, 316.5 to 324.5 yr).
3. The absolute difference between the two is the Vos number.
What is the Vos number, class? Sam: 97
